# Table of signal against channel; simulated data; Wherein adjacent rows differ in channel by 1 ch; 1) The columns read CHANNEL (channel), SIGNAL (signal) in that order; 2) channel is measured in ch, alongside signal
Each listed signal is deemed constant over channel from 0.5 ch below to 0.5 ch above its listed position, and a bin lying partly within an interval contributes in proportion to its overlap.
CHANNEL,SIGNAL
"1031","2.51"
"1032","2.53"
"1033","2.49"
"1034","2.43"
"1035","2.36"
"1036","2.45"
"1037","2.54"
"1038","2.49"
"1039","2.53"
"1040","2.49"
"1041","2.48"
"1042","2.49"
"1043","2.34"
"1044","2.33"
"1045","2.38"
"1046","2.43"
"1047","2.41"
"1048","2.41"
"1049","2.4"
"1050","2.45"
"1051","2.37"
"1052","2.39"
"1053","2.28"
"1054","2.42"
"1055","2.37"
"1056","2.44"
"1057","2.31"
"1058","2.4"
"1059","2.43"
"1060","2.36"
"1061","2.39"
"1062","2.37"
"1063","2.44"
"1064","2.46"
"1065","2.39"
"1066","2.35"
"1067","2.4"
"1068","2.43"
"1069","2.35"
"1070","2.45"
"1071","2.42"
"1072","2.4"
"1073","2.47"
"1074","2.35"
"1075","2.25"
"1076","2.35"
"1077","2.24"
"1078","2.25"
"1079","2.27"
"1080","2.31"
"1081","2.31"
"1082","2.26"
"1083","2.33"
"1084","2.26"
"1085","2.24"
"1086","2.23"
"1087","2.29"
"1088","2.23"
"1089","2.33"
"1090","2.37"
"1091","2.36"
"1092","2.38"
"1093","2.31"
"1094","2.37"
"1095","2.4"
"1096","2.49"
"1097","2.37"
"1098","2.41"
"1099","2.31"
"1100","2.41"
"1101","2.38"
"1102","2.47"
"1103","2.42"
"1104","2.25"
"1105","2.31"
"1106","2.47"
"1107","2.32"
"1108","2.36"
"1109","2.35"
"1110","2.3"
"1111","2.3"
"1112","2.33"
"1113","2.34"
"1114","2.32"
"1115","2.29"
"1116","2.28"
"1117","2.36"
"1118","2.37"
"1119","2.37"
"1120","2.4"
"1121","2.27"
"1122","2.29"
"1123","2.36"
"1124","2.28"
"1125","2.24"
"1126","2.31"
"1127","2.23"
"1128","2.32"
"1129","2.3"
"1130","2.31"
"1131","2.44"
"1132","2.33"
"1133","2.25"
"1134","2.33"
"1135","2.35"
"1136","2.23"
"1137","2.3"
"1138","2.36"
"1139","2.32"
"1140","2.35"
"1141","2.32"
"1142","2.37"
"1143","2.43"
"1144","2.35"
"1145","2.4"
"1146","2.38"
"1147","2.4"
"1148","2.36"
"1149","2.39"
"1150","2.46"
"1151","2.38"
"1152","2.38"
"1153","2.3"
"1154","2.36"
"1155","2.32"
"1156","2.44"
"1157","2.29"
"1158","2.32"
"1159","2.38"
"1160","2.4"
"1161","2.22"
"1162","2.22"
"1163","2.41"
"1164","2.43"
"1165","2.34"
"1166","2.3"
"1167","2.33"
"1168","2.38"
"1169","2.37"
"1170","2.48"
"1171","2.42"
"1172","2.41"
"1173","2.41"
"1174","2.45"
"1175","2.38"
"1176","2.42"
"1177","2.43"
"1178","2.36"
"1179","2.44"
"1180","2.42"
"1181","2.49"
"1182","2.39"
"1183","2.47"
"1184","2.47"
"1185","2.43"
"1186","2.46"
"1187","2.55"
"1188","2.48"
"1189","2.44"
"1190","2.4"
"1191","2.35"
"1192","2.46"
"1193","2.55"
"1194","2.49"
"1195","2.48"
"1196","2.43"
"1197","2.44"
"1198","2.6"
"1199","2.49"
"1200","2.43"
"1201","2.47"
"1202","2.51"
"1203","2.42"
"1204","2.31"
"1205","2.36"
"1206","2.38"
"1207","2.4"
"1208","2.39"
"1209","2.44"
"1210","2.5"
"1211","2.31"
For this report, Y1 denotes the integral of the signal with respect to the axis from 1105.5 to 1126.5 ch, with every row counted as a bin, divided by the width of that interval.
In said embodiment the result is 2.33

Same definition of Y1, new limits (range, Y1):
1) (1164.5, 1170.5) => 2.37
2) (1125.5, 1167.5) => 2.34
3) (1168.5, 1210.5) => 2.44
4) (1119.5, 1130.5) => 2.30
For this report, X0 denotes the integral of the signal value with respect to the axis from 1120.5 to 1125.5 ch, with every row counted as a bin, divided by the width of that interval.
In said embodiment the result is 2.29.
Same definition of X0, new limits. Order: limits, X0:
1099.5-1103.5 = 2.42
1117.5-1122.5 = 2.34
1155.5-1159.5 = 2.36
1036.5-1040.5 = 2.51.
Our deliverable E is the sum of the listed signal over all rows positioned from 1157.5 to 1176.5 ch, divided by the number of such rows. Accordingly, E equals 2.37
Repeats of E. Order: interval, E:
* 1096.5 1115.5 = 2.35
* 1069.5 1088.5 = 2.31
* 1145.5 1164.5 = 2.36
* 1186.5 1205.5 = 2.46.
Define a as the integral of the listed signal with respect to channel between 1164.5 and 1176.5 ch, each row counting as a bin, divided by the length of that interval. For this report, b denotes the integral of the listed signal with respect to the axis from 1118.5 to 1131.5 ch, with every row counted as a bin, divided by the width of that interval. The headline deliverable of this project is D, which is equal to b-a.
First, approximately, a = 2.39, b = 2.32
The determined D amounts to -0.07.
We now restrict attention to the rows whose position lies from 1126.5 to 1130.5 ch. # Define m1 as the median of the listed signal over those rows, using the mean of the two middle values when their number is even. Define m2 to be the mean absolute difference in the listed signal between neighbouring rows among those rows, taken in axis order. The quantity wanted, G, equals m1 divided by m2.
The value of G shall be 58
